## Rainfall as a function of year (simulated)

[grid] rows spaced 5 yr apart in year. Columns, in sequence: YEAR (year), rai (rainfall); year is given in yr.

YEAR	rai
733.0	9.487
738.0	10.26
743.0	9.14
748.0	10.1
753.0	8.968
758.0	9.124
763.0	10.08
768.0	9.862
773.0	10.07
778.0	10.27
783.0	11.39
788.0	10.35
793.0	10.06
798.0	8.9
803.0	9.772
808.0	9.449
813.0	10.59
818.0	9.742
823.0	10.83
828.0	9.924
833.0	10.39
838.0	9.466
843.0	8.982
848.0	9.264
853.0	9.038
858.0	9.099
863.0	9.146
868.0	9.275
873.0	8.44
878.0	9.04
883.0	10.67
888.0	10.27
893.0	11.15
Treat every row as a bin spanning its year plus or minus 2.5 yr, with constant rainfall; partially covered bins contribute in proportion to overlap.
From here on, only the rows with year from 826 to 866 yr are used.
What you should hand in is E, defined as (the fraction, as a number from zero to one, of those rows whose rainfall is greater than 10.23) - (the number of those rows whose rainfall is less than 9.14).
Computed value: -2.9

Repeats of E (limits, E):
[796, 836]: -0.6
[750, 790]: -1.6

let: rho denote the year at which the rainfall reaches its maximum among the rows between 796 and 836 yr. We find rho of 823.0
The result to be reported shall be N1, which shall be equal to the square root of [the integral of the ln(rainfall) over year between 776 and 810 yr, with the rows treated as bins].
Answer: 8.85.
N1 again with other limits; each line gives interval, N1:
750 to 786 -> 9.09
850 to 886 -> 8.95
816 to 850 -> 8.81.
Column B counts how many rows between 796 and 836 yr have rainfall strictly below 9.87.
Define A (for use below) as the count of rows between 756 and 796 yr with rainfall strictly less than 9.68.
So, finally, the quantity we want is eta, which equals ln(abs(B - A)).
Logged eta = 1.1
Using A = 1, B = 4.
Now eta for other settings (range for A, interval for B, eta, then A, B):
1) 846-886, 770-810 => 1.4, 7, 3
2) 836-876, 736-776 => 1.4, 8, 4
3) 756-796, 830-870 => 1.8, 1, 7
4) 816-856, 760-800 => 0.7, 4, 2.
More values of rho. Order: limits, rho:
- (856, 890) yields 883.0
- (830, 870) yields 833.0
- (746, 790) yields 783.0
